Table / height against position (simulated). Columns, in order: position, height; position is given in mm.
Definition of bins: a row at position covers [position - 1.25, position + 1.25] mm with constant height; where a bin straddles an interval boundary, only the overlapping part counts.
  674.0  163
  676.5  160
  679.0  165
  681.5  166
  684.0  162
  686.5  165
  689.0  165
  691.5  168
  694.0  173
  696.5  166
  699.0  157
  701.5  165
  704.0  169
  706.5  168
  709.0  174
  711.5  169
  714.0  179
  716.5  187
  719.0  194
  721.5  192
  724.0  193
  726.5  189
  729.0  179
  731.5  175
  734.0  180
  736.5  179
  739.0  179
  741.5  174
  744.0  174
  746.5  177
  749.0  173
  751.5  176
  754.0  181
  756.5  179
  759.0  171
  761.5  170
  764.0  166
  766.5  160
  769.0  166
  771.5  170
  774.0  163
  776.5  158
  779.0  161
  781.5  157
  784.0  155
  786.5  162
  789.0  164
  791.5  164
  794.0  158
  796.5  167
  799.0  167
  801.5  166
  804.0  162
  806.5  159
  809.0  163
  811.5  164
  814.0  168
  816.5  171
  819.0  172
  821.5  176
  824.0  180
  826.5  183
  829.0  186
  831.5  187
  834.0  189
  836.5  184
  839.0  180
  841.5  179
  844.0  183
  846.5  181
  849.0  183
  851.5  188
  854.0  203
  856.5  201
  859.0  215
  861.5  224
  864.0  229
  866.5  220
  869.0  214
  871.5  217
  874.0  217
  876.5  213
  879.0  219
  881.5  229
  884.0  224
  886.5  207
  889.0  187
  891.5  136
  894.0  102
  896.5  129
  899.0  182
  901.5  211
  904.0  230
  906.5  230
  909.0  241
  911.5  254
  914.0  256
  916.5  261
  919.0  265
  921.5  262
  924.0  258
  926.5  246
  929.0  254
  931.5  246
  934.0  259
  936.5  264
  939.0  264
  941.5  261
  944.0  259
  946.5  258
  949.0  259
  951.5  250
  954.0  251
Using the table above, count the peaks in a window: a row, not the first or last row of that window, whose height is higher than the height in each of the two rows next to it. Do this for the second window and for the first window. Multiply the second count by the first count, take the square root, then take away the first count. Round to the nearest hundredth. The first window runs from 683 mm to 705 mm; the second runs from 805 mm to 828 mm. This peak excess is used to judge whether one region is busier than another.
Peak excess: -1.00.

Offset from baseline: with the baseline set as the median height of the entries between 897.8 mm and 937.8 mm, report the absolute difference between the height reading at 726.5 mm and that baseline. 65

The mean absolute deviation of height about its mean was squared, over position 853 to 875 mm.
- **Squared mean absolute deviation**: 42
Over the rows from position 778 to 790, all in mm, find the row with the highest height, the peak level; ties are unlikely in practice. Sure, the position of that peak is 789.0 mm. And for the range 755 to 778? 756.5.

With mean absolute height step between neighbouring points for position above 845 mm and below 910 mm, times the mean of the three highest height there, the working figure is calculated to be 3327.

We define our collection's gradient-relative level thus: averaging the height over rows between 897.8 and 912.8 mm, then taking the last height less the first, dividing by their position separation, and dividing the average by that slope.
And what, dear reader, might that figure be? 39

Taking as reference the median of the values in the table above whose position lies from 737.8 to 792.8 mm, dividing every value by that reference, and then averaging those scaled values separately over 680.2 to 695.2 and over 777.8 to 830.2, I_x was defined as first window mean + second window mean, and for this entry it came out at 1.98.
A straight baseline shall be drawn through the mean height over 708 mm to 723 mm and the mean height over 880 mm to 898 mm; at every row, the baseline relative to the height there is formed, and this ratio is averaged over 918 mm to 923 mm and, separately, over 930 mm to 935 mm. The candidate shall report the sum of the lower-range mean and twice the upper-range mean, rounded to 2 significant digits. 2.0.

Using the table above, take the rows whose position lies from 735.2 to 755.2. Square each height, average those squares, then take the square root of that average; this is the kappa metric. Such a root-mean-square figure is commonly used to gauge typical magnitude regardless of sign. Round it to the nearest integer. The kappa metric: 177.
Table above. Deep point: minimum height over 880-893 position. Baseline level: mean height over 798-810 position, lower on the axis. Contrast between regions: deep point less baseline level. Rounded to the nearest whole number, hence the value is -27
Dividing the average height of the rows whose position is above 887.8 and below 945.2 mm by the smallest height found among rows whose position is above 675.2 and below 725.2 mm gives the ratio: 1.46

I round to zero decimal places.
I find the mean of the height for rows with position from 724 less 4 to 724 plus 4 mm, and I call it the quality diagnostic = 191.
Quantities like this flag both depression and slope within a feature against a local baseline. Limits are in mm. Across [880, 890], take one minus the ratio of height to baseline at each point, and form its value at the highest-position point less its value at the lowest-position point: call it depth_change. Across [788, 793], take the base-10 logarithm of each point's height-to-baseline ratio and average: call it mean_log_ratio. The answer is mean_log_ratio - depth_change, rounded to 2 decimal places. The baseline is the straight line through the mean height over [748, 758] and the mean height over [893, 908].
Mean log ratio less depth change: -0.27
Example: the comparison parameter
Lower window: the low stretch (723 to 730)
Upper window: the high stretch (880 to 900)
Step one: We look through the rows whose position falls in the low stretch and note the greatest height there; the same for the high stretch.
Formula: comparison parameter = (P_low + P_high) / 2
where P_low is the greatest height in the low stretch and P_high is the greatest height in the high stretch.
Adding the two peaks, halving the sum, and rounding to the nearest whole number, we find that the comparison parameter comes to 211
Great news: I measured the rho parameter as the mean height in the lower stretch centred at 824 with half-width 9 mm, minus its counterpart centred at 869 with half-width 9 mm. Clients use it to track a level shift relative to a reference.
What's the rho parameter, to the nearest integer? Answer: -40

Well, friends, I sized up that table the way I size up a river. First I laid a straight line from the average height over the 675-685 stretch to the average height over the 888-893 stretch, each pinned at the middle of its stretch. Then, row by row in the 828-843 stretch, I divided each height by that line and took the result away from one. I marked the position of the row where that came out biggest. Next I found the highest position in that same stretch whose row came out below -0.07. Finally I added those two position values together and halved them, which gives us 841.5 mm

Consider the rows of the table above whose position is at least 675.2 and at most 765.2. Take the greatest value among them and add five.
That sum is 199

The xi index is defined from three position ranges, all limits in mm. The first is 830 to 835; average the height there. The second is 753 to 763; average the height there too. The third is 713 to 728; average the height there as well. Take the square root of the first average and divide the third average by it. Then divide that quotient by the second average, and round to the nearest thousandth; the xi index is 0.079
